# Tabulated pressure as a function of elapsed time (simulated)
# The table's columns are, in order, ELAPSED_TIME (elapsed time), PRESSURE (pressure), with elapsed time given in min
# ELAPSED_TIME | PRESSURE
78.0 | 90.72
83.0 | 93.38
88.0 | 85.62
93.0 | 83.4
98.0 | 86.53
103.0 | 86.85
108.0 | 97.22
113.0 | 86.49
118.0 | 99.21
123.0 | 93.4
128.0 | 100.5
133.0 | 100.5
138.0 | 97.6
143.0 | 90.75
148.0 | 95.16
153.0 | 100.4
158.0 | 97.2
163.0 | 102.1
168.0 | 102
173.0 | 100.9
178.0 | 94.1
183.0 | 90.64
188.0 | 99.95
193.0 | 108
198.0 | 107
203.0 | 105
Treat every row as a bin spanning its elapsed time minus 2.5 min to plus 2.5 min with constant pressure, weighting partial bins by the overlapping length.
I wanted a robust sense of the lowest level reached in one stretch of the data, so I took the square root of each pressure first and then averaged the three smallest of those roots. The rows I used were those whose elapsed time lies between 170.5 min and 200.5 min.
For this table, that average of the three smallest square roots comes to 9.74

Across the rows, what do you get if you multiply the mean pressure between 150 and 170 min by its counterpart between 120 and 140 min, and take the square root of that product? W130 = 99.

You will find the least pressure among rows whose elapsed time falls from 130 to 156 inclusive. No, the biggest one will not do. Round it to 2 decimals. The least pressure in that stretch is 90.75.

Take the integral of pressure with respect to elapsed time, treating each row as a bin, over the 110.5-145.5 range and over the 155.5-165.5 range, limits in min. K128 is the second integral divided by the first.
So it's 0.3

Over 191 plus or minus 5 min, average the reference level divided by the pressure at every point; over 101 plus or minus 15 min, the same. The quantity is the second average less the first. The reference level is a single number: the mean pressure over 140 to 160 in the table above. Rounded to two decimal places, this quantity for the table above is 0.17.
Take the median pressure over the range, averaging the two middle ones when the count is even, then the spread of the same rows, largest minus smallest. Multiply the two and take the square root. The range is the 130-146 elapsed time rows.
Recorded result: 31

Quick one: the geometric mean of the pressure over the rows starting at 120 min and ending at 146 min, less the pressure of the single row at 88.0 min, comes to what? 11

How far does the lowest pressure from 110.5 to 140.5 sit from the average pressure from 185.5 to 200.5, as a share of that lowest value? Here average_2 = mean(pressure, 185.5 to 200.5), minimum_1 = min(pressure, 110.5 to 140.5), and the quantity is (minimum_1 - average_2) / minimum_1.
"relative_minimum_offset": -0.21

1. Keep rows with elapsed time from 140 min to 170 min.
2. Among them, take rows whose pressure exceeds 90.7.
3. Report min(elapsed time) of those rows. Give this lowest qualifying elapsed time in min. 143.0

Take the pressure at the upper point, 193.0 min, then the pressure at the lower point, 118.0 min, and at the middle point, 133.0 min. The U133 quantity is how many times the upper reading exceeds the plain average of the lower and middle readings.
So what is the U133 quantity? 1.08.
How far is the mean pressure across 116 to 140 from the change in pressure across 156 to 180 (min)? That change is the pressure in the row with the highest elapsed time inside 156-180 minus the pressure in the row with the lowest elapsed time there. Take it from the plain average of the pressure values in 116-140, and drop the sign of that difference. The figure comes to 101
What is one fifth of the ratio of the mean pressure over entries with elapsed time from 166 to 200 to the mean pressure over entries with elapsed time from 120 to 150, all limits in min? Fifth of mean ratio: 0.208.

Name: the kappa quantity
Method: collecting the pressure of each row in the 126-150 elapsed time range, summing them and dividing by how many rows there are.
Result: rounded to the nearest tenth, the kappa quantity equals 96.9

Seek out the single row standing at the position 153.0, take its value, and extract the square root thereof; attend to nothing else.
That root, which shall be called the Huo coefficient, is 10.0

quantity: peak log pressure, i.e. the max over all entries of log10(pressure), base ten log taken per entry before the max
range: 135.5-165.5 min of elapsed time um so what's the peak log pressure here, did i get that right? 2.01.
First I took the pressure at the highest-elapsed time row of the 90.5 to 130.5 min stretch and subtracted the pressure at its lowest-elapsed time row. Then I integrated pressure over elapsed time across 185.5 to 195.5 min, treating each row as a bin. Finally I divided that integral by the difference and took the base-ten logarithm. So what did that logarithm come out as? 1.78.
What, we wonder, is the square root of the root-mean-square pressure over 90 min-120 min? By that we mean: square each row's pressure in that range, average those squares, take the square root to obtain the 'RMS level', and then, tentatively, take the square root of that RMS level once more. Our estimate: 9.49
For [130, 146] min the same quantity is 9.82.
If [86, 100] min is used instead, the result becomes 9.23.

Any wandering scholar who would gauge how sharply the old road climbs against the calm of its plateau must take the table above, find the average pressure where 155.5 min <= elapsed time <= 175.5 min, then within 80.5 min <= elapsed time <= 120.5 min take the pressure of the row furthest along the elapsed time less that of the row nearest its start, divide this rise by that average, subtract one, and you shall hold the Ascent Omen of -0.94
